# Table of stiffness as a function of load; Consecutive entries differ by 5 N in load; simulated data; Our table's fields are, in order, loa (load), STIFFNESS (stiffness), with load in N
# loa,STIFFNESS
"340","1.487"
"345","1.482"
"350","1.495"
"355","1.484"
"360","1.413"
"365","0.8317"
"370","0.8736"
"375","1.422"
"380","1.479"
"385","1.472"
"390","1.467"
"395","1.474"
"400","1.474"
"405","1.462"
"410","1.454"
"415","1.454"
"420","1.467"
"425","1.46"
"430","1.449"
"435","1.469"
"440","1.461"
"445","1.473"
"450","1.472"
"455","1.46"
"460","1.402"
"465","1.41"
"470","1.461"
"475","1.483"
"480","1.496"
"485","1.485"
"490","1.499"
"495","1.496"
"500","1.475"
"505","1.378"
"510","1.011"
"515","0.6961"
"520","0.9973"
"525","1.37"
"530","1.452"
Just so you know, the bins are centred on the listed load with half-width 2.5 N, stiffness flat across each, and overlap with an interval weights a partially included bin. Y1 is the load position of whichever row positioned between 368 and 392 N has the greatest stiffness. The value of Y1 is 380 N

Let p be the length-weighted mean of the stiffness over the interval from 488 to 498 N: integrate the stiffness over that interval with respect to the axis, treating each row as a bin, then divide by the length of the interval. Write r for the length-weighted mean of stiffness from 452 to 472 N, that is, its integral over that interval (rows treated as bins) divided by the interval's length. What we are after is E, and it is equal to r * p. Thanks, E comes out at 2.14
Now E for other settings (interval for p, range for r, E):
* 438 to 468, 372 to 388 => 2.08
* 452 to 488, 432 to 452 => 2.14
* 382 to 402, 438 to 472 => 2.13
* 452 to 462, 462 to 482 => 2.09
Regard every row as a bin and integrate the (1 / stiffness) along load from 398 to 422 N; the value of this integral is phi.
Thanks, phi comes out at 16.4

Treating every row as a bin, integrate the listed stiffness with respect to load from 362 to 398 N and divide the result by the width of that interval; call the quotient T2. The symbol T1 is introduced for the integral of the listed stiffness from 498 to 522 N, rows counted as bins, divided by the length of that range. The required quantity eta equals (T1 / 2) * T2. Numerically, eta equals 0.72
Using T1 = 1.11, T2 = 1.29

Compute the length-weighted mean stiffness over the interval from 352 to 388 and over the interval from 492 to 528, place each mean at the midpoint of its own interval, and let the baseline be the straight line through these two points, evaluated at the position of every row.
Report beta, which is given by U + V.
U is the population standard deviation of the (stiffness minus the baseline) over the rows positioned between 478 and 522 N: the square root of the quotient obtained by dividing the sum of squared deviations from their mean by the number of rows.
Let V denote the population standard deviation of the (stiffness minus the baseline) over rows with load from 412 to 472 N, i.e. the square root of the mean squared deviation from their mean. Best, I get 0.30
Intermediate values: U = 0.28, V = 0.020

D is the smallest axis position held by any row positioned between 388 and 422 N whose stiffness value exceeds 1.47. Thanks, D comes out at 395 N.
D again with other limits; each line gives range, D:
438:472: 445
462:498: 475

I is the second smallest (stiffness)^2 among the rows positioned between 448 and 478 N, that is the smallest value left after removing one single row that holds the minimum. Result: 1.99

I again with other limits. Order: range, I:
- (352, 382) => 0.76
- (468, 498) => 2.20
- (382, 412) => 2.14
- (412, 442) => 2.11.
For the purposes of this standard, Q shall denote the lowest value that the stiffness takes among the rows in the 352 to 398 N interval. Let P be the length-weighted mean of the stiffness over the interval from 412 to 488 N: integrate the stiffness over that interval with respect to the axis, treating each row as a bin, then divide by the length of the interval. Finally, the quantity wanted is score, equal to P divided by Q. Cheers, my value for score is 1.8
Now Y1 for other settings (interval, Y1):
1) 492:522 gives 495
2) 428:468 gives 445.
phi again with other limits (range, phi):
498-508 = 7.2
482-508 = 17.9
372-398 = 18.0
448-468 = 13.9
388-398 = 6.8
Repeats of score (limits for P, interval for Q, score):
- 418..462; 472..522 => 2.1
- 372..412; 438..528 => 2.1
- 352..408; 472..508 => 1.0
